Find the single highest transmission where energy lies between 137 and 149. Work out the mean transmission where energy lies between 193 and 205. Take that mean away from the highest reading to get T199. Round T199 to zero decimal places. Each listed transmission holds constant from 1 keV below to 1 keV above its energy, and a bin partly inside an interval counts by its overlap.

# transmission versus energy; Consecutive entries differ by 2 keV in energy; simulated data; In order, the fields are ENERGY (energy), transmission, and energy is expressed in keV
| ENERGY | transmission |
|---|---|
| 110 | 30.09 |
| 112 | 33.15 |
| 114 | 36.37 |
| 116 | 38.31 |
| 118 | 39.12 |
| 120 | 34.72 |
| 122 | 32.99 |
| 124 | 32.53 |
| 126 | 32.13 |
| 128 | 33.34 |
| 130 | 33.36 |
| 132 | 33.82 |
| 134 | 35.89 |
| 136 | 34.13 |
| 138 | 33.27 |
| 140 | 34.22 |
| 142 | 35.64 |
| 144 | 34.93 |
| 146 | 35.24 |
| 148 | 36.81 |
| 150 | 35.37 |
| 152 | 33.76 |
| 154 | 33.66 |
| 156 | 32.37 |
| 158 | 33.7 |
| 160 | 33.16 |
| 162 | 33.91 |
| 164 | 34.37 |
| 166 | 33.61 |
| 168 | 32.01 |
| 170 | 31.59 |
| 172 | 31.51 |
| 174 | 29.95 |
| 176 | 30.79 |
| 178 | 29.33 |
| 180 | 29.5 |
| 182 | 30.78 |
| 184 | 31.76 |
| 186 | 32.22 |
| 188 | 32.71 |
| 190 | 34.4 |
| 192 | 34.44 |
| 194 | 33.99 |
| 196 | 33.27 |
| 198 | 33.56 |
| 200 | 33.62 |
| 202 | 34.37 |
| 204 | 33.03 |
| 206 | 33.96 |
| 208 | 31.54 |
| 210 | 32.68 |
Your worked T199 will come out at 3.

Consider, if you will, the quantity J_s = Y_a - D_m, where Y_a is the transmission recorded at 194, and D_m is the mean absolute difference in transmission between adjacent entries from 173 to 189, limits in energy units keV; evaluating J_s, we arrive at 33.18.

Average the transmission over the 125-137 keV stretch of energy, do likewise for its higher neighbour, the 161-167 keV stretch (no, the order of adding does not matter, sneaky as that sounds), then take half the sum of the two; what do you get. 33.9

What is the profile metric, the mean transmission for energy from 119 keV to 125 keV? 33.4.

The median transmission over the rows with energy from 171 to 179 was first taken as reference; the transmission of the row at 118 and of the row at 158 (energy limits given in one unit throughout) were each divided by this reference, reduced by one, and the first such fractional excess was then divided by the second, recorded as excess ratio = 2.6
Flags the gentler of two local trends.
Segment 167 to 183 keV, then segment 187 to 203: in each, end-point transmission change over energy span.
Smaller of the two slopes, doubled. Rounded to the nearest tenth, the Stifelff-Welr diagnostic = -0.2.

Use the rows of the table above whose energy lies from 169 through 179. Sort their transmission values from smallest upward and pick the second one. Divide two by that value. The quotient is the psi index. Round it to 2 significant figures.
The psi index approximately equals 0.067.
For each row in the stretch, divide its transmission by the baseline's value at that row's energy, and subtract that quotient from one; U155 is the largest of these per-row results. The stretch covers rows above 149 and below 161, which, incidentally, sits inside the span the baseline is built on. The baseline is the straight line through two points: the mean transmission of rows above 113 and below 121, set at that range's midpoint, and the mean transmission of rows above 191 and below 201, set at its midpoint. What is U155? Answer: 0.09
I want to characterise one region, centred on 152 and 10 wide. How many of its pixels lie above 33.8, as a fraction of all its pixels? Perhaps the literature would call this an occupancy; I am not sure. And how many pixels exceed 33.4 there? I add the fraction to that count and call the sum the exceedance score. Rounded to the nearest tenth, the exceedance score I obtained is 4.4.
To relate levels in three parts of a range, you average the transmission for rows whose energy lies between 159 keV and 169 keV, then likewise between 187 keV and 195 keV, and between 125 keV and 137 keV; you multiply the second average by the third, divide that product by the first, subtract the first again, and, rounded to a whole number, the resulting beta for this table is 1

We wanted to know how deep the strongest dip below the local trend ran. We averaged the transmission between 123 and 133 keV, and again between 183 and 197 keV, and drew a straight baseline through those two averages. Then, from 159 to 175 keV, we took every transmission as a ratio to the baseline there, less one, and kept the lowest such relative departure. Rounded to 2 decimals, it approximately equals -0.10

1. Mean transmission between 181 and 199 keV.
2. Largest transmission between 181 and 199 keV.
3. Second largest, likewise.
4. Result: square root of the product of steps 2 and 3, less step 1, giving 1.4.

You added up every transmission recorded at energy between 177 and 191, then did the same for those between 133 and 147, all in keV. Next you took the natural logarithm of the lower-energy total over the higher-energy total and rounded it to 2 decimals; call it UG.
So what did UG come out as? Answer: 0.10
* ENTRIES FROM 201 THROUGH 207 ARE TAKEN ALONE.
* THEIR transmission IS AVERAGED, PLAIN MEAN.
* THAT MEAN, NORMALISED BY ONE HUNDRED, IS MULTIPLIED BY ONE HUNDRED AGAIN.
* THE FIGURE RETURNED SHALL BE 33.8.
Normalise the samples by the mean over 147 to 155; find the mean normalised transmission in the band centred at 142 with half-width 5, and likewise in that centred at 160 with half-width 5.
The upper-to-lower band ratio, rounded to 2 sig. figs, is 0.97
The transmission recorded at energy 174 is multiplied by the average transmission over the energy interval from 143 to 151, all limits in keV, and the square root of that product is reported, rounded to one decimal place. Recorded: 32.6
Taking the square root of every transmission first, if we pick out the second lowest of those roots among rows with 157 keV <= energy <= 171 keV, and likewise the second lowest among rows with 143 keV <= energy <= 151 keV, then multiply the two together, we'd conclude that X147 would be 33.6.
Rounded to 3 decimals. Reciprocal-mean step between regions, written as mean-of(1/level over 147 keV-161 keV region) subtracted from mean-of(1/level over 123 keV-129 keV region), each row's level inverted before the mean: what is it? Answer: 0.001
